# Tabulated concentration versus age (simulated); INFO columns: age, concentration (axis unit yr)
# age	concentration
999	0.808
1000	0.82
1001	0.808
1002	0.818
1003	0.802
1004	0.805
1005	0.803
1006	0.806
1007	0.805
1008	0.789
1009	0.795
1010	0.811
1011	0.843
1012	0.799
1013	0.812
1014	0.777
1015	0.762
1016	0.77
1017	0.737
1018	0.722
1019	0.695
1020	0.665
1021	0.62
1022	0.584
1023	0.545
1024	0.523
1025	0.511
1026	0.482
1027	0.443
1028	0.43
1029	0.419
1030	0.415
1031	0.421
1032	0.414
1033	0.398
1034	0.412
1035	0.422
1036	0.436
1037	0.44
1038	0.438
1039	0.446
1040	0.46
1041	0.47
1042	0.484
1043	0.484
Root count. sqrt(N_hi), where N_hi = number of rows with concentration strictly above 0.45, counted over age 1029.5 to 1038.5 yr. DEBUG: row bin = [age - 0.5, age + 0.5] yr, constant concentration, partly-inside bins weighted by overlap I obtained 0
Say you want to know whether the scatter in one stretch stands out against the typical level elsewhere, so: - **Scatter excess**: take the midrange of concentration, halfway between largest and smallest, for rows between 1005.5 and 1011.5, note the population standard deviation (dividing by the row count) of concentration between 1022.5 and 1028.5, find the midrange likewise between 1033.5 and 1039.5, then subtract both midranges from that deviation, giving -1.20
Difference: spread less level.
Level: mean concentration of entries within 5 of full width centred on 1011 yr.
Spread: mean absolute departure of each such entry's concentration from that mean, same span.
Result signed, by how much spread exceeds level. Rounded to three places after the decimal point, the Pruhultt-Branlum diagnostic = -0.800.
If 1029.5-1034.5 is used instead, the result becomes -0.406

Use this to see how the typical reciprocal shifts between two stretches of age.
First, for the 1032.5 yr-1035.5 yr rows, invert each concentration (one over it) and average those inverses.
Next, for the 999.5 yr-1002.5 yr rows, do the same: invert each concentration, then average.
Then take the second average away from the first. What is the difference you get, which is 1.2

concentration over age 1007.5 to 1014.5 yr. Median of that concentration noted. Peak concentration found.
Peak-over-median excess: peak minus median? 0.04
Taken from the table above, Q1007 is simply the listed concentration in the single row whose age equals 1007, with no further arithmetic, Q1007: 0.805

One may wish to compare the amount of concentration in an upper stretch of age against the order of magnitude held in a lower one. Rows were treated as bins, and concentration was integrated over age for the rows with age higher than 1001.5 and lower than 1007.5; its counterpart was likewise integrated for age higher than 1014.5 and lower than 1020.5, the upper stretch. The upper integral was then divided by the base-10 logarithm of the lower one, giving 6.4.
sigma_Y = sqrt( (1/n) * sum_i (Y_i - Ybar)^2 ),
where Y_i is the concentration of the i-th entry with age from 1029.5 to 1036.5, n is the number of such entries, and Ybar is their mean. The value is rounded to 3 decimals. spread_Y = 0.011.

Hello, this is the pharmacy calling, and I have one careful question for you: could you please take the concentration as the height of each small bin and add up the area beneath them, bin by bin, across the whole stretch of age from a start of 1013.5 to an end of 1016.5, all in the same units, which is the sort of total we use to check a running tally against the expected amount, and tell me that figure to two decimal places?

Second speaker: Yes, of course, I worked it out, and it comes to 2.31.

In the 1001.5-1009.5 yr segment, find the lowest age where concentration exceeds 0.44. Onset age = 1002 yr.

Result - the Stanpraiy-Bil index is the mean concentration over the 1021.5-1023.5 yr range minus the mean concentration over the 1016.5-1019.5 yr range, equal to -0.15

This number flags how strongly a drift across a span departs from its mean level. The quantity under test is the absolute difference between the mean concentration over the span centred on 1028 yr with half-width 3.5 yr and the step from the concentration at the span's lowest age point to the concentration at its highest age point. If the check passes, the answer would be 0.54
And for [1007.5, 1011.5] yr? 0.76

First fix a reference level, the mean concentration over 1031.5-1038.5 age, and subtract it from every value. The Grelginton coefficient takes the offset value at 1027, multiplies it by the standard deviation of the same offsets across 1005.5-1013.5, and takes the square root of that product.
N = 0.018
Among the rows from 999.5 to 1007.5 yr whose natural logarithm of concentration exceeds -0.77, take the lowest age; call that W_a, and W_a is 1000 yr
